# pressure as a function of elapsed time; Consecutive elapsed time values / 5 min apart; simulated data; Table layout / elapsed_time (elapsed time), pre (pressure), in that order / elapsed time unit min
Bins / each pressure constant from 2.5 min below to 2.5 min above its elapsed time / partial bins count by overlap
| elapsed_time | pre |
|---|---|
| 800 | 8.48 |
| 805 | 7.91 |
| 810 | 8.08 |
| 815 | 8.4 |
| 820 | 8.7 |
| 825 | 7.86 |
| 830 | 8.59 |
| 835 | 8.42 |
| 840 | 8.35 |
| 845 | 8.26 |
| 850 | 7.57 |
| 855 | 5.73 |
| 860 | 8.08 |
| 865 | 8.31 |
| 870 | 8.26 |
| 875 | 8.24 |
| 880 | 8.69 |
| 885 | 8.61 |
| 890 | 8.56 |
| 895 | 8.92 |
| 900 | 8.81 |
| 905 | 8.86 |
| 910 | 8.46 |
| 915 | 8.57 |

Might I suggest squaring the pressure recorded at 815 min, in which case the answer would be 71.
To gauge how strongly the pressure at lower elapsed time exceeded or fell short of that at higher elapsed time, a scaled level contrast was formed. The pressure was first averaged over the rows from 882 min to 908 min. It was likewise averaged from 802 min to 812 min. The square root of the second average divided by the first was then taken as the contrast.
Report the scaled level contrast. 0.96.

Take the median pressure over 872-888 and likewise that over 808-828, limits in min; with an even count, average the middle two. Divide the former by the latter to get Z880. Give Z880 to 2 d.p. 1.04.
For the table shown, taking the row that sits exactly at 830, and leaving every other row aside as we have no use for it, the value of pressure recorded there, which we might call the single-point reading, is 8.59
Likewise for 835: 8.42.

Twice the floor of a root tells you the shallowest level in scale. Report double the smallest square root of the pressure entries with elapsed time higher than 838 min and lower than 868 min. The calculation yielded 4.79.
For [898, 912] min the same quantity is 5.82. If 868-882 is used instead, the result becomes 5.74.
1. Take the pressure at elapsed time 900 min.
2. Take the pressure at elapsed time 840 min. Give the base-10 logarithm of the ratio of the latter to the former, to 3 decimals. -0.023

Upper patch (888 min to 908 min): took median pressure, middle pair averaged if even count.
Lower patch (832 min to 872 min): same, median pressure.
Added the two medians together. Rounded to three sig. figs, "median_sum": 17.1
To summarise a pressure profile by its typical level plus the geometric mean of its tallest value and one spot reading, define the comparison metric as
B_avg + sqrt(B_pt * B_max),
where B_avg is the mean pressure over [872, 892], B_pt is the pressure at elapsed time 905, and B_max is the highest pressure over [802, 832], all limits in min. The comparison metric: 17.3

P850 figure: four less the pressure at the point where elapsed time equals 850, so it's -3.6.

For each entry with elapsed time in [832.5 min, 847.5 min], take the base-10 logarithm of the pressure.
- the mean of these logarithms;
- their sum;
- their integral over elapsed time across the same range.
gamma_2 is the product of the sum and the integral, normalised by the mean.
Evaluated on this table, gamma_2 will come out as 41.5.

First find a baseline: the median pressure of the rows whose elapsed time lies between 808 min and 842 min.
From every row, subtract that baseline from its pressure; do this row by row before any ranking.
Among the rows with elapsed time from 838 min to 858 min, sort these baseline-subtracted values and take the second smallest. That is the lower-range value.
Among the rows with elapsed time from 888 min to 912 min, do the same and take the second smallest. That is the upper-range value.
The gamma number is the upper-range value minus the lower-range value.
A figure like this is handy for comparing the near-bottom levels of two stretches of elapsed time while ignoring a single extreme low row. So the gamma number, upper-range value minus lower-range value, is 1.0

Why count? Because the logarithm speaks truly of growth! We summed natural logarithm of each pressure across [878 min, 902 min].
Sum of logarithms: 10.8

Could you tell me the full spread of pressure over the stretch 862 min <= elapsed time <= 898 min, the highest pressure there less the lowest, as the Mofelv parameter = 0.68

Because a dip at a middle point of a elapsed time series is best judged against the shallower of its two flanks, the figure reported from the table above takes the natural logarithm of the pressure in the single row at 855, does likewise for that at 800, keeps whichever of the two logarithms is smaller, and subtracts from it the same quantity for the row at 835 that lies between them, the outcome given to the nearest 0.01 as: -0.38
